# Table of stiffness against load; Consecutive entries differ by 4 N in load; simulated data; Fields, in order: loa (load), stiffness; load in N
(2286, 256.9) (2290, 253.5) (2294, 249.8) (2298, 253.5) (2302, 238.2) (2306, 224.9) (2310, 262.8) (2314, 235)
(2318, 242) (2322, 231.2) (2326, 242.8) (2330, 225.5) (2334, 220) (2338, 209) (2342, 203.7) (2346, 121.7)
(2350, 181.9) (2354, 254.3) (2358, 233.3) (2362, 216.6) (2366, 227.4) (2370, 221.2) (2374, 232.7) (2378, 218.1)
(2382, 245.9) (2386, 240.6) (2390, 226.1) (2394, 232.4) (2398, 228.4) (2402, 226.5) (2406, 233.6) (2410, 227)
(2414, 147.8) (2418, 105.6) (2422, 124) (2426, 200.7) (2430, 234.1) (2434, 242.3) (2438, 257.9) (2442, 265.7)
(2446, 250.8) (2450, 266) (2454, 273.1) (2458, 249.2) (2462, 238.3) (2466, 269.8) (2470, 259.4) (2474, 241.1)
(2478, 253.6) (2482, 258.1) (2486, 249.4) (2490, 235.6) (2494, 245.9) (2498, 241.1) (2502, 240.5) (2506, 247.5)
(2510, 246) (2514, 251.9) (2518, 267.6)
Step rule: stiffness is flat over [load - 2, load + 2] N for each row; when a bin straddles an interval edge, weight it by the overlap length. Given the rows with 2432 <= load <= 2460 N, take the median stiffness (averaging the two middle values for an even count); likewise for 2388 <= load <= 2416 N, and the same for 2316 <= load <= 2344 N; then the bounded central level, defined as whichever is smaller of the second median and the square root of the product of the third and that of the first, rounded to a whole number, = 227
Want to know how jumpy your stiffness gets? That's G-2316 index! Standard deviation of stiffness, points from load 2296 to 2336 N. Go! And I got 13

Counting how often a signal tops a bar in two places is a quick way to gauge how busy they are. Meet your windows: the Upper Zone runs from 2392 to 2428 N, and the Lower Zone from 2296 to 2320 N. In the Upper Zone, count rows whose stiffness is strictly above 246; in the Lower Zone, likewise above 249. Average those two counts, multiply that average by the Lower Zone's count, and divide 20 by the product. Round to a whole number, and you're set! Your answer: 10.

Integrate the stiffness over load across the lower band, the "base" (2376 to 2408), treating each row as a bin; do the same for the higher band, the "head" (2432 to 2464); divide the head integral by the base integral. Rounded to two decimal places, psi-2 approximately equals 1.10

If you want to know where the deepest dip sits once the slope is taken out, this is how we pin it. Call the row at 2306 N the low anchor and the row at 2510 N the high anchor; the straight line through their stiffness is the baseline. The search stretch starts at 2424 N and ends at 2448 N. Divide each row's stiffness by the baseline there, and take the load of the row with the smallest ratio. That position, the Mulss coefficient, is 2426 N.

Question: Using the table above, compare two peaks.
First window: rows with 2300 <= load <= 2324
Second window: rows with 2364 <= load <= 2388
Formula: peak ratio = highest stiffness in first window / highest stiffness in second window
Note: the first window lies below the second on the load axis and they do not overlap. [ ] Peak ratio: 1.07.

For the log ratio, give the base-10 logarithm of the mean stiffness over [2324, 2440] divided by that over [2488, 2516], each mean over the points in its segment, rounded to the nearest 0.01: -0.06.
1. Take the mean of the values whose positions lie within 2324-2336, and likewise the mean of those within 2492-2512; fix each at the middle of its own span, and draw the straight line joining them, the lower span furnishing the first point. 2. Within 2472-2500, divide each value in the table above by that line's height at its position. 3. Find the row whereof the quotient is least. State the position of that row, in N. 2490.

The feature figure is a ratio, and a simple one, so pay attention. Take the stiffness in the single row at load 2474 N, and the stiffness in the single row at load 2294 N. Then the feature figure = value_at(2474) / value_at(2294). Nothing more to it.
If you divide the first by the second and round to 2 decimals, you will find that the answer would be 0.97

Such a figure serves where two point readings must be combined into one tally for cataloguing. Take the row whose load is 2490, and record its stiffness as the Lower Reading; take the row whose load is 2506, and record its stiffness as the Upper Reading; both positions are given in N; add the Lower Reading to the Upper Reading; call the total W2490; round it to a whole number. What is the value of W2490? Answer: 483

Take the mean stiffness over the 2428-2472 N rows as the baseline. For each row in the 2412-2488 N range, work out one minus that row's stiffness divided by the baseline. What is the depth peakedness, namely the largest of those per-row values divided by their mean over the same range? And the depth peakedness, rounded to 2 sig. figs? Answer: 6.2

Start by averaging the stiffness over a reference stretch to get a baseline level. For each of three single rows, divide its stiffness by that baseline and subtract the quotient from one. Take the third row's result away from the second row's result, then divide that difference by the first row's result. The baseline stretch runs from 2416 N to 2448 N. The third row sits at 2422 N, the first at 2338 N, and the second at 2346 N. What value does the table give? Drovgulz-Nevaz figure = 2.0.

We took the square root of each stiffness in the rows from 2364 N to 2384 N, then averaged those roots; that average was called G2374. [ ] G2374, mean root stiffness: 15.1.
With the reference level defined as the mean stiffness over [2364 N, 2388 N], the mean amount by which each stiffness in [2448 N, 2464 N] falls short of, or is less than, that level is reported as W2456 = -26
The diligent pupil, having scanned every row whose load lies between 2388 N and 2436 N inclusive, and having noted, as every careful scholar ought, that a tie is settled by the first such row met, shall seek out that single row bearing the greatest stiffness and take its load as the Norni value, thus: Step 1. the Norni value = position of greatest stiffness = 2434 N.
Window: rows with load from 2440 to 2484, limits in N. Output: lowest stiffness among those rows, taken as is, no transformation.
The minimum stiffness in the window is 238.3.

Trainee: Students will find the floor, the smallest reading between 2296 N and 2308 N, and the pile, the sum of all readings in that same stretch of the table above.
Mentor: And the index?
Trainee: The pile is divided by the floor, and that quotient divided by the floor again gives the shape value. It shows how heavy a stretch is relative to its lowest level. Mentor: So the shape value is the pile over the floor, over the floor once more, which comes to 0.014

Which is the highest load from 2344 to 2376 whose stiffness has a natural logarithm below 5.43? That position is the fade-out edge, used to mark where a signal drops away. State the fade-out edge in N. 2370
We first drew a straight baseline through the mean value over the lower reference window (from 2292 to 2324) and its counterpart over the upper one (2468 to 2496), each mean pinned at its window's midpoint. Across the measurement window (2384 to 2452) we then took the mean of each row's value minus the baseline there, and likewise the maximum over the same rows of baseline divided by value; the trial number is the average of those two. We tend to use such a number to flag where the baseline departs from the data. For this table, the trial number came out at -13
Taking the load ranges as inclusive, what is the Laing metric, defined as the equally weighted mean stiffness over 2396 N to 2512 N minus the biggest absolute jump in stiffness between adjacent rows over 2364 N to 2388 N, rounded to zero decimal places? 205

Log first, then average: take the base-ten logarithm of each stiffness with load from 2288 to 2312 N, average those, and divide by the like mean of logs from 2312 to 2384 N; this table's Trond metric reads 1.023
